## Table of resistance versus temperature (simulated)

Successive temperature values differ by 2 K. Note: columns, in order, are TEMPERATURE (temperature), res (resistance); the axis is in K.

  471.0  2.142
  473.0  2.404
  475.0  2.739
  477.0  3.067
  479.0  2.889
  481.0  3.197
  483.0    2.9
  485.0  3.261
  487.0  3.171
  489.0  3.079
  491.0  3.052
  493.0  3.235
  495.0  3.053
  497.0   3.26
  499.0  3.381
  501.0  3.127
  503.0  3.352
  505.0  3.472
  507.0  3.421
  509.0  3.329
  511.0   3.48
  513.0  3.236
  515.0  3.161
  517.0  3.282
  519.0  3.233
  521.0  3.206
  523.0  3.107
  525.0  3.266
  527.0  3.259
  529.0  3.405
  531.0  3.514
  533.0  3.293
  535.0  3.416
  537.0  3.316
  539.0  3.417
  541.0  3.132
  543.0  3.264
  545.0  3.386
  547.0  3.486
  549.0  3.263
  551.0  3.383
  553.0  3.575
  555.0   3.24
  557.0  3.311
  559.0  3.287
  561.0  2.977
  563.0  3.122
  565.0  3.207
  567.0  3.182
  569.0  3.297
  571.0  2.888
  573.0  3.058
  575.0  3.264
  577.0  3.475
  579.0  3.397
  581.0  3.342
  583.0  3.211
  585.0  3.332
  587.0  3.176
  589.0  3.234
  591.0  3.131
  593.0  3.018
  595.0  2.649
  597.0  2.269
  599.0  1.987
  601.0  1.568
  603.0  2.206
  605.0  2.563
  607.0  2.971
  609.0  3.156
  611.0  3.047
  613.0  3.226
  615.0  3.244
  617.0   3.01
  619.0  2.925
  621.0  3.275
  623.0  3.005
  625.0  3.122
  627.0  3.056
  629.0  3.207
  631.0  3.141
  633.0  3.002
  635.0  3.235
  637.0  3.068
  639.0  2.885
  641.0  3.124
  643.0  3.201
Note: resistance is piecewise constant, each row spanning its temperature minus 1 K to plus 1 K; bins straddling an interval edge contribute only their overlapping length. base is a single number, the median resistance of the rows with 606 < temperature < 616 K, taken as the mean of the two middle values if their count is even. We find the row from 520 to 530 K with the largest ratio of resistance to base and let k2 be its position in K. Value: 529.0 K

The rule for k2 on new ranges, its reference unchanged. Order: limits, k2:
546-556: 553.0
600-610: 609.0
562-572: 569.0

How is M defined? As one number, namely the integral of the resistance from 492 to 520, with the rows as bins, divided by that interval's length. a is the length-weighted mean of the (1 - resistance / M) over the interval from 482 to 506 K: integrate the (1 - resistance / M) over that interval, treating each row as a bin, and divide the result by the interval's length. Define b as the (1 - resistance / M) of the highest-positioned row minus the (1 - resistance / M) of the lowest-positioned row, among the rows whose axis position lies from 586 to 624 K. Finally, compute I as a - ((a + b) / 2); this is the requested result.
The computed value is -0.01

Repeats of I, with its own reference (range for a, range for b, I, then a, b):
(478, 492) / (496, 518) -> 0.04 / 0.06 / -0.01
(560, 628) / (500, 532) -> 0.10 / 0.09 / -0.12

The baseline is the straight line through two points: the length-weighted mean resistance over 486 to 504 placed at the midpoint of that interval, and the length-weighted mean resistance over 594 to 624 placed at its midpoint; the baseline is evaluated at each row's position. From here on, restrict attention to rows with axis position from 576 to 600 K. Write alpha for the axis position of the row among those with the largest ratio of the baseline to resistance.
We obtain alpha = 599.0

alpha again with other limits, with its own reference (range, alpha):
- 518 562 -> 523.0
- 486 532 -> 491.0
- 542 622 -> 601.0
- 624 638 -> 633.0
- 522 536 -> 523.0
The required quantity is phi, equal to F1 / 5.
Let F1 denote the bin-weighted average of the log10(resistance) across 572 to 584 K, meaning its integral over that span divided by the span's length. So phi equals 0.103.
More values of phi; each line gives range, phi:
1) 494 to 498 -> 0.100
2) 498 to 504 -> 0.103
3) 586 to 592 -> 0.100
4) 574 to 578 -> 0.105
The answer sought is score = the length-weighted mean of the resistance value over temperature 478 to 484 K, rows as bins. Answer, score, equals 3.0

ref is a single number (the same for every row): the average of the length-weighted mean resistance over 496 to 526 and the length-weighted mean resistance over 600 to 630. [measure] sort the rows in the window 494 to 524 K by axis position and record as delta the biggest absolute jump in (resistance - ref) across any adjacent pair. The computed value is 0.25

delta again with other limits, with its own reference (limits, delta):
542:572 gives 0.41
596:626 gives 0.64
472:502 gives 0.36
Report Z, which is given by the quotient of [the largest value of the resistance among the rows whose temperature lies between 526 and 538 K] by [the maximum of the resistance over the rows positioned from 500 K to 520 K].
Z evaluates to 1.01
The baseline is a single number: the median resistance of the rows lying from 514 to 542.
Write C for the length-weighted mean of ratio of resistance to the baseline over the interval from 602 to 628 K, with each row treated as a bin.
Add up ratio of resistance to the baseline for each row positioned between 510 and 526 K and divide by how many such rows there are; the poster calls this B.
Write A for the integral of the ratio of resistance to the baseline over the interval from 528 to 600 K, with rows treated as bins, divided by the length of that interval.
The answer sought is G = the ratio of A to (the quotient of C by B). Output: 1.06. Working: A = 0.975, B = 0.99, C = 0.912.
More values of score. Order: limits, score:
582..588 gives 3.2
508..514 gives 3.3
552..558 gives 3.4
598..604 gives 1.9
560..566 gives 3.1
